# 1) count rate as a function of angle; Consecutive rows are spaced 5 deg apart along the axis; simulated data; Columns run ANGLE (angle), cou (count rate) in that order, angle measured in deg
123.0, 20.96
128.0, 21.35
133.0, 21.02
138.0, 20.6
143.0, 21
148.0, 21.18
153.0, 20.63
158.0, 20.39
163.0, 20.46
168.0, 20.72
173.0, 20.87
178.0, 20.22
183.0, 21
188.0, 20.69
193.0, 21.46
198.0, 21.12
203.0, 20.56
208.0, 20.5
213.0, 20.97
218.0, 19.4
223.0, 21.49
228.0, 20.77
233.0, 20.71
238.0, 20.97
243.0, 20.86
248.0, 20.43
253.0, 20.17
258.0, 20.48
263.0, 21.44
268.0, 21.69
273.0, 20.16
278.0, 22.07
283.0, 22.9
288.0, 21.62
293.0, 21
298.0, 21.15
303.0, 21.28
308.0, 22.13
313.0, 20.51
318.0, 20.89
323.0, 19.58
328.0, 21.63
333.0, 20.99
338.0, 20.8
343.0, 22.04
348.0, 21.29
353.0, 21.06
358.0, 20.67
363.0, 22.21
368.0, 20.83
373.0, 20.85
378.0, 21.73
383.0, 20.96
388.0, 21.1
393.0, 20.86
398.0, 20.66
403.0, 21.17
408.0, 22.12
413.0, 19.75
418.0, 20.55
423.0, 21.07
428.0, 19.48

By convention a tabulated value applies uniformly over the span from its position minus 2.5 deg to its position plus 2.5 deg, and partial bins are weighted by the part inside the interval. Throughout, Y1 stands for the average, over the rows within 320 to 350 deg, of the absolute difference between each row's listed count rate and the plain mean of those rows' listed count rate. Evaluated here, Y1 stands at 0.60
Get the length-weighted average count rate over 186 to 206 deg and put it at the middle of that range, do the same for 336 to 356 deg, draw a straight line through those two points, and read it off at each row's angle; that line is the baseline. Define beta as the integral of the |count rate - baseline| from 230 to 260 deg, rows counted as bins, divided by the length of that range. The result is 0.46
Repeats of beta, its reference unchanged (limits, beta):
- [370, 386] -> 0.43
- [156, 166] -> 0.43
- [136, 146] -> 0.20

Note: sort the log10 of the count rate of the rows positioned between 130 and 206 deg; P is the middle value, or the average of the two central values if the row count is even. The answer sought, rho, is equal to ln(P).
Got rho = 0.275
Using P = 1.316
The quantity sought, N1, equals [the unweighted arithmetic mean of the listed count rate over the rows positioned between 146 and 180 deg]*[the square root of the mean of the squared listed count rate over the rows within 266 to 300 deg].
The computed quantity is 444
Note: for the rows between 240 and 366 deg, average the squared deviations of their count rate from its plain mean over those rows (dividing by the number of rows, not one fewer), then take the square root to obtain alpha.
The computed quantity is 0.75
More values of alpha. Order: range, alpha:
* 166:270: 0.51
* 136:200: 0.34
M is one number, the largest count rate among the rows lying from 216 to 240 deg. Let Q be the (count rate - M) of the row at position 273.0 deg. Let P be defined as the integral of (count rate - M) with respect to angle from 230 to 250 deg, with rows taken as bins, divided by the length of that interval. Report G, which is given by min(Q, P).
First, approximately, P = -0.74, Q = -1.33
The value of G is -1.3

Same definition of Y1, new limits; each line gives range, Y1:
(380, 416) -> 0.45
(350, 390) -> 0.40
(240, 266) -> 0.38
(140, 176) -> 0.23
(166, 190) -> 0.20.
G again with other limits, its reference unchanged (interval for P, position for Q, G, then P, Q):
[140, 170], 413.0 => -1.7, -0.76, -1.74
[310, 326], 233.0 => -1.1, -1.07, -0.78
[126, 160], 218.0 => -2.1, -0.61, -2.09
